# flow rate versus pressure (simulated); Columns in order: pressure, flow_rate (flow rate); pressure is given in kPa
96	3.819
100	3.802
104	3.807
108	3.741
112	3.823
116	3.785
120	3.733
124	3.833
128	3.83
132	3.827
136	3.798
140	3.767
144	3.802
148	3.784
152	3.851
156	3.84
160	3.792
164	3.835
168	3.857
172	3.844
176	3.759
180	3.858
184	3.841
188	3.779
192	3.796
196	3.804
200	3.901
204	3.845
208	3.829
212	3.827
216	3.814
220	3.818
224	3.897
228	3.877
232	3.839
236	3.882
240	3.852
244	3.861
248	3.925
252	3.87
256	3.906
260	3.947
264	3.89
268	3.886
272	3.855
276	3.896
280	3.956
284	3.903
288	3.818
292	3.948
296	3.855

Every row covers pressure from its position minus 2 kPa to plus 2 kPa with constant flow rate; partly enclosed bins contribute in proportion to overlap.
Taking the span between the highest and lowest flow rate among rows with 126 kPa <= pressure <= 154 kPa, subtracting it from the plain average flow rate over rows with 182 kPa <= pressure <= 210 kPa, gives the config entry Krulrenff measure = 3.74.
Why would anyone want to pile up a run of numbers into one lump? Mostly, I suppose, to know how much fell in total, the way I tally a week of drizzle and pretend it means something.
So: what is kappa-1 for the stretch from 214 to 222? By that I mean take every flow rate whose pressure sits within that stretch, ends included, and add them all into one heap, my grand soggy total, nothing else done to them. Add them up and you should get 8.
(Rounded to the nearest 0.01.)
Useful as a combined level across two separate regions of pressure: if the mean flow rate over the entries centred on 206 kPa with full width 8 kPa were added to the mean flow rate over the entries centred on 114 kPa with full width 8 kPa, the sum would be 7.64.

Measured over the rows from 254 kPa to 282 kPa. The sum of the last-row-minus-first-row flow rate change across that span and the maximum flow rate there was 4.01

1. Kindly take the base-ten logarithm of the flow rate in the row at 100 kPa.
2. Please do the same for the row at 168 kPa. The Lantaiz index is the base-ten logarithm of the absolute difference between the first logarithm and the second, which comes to -2.20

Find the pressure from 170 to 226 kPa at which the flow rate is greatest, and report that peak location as 200 kPa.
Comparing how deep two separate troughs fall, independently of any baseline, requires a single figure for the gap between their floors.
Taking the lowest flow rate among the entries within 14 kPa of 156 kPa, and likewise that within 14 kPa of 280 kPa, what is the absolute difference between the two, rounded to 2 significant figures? 0.034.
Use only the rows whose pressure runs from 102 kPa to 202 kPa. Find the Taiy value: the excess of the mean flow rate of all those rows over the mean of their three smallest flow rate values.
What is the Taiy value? 0.067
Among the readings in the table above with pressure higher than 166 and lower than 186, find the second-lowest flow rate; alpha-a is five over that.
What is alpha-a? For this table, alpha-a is 1.30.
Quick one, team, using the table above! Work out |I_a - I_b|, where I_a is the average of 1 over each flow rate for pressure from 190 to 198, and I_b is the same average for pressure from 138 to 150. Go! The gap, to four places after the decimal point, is 0.0011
